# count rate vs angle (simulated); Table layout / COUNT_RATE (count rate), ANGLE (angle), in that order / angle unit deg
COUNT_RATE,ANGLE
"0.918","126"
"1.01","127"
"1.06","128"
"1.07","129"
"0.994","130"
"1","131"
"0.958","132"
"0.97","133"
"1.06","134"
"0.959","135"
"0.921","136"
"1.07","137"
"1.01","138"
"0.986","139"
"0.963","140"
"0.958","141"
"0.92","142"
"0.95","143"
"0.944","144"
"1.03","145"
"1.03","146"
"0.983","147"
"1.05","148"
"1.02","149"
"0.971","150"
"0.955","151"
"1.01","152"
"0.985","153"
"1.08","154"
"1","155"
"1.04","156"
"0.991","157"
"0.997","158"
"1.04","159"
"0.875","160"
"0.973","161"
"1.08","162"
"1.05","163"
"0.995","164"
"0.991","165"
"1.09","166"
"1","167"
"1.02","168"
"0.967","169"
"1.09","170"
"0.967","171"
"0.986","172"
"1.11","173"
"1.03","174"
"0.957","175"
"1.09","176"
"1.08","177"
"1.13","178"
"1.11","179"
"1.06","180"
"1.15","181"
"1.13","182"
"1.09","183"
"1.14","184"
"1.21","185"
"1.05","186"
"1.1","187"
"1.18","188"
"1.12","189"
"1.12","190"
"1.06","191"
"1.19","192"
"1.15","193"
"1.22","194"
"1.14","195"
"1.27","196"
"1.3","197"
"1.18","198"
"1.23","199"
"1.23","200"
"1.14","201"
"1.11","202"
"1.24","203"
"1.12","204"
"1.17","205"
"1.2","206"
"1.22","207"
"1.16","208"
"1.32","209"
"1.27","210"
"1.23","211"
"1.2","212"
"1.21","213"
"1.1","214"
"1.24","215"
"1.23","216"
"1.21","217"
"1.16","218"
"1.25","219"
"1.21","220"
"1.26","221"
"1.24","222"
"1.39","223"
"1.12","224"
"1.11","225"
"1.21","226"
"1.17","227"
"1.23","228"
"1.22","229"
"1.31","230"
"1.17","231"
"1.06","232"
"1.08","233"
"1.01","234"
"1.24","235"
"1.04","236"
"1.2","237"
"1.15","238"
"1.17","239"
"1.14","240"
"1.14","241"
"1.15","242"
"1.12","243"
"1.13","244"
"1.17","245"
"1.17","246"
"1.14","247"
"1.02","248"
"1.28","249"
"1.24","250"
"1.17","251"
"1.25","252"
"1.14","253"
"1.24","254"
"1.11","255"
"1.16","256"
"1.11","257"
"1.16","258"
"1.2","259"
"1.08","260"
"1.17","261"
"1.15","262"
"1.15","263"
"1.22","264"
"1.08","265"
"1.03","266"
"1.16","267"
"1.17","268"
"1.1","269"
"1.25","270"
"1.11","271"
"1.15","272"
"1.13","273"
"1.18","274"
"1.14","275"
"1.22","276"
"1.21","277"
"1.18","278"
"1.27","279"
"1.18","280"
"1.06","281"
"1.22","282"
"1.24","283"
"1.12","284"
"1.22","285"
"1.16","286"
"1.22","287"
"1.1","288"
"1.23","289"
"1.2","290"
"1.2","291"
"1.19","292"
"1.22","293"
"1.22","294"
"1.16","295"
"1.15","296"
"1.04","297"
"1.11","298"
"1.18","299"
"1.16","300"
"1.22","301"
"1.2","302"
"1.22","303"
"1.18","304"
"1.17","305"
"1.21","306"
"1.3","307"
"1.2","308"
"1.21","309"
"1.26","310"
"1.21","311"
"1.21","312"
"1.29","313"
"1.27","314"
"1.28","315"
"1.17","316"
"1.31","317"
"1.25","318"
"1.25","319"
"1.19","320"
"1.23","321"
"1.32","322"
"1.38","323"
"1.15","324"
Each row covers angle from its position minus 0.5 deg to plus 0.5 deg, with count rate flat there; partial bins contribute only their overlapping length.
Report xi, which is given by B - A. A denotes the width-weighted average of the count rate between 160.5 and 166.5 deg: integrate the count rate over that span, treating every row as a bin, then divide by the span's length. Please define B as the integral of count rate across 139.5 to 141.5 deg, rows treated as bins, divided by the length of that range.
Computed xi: -0.07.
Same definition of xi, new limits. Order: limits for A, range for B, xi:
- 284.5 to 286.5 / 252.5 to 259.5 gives -0.03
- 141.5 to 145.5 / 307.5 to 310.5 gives 0.26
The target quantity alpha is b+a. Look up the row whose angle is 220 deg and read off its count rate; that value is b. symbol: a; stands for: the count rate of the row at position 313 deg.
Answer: 2.50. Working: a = 1.29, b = 1.21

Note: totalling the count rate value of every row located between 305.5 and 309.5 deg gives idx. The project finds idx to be 4.9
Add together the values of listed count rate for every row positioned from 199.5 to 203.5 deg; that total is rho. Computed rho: 4.72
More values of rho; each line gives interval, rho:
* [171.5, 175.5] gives 4.08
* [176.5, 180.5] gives 4.38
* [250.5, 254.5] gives 4.80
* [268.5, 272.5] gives 4.61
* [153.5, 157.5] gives 4.11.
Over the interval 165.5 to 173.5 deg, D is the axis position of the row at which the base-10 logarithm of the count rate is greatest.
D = 173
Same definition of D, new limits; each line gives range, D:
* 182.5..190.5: 185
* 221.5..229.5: 223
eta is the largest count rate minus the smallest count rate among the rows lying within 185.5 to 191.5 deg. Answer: 0.13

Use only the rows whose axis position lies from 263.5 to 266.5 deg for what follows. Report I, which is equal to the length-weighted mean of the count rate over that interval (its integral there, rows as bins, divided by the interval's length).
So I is 1.11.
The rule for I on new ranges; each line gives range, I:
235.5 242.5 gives 1.14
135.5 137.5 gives 1.00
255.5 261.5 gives 1.15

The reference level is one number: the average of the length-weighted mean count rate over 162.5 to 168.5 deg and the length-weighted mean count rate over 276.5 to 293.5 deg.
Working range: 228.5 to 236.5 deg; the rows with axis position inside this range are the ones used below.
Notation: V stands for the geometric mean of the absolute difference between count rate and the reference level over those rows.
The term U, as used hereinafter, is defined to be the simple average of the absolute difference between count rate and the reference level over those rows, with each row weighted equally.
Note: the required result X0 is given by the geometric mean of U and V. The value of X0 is 0.086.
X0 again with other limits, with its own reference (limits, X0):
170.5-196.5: 0.045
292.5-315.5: 0.093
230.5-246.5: 0.052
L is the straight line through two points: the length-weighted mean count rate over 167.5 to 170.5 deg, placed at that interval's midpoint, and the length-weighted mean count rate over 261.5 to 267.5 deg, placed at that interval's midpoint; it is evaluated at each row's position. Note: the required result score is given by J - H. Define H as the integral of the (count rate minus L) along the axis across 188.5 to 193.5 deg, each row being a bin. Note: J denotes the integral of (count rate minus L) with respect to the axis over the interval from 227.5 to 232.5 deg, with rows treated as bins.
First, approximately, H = 0.4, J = 0.52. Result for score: 0.13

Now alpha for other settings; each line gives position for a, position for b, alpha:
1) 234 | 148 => 2.06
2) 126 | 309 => 2.13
